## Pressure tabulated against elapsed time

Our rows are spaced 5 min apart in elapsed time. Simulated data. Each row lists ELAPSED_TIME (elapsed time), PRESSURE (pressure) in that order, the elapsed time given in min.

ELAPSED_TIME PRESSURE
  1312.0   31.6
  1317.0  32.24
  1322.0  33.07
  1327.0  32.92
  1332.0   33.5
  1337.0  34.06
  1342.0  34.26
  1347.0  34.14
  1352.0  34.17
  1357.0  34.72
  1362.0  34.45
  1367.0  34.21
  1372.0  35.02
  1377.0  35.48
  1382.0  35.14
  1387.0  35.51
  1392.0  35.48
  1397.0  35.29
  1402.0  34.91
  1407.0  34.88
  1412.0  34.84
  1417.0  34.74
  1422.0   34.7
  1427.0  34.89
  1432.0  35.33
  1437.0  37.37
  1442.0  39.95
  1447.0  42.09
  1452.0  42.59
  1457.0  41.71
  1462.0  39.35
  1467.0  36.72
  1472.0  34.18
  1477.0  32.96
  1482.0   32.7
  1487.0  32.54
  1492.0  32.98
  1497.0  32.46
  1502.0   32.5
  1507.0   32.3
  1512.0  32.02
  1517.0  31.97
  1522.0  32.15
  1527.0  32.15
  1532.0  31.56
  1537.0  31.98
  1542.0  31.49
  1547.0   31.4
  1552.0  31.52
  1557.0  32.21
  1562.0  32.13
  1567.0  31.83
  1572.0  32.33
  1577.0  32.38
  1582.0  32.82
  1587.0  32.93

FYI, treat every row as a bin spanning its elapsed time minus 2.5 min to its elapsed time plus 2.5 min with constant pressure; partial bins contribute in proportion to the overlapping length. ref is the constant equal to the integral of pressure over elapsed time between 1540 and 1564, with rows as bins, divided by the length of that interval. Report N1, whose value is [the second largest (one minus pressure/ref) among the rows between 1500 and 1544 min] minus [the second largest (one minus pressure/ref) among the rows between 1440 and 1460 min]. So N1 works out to 0.320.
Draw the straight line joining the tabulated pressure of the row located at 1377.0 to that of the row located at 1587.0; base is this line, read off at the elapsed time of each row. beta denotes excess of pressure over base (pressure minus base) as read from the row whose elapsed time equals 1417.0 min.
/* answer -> -0.3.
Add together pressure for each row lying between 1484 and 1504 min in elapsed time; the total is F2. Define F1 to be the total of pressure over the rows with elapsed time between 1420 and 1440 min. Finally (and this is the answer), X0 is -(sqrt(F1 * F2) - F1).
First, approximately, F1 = 142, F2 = 130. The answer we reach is 6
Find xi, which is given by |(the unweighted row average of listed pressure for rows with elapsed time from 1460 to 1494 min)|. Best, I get 34.5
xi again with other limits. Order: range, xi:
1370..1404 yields 35.3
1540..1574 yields 31.8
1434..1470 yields 40.0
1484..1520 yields 32.4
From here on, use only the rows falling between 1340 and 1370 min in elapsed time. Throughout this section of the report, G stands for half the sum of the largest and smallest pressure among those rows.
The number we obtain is 34.4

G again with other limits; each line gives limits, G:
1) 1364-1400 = 34.9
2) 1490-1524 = 32.5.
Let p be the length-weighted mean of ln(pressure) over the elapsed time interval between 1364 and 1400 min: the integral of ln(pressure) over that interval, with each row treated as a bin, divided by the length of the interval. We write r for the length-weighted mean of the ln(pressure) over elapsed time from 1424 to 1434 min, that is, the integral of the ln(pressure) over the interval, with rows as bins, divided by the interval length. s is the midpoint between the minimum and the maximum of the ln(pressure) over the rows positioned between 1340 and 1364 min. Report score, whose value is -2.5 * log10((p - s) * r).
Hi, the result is 2.8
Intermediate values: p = 3.56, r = 3.56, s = 3.54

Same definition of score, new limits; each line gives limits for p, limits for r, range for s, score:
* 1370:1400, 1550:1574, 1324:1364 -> 2.0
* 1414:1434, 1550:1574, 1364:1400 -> 5.8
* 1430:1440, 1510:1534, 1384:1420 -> 2.1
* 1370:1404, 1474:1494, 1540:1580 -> 1.1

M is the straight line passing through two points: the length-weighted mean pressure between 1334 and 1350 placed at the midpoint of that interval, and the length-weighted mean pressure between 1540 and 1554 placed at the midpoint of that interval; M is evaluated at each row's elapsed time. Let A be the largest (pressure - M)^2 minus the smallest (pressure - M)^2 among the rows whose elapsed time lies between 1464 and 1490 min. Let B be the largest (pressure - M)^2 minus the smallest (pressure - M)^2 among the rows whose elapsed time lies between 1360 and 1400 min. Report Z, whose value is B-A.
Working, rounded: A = 17.7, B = 3.83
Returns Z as -13.8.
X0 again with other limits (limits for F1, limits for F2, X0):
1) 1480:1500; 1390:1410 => -5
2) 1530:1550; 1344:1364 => -5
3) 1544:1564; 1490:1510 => -1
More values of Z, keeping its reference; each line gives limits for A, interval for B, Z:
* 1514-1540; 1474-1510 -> 0.4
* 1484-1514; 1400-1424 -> -0.4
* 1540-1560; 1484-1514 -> -0.1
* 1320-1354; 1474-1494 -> -1.4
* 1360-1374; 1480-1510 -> -0.9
